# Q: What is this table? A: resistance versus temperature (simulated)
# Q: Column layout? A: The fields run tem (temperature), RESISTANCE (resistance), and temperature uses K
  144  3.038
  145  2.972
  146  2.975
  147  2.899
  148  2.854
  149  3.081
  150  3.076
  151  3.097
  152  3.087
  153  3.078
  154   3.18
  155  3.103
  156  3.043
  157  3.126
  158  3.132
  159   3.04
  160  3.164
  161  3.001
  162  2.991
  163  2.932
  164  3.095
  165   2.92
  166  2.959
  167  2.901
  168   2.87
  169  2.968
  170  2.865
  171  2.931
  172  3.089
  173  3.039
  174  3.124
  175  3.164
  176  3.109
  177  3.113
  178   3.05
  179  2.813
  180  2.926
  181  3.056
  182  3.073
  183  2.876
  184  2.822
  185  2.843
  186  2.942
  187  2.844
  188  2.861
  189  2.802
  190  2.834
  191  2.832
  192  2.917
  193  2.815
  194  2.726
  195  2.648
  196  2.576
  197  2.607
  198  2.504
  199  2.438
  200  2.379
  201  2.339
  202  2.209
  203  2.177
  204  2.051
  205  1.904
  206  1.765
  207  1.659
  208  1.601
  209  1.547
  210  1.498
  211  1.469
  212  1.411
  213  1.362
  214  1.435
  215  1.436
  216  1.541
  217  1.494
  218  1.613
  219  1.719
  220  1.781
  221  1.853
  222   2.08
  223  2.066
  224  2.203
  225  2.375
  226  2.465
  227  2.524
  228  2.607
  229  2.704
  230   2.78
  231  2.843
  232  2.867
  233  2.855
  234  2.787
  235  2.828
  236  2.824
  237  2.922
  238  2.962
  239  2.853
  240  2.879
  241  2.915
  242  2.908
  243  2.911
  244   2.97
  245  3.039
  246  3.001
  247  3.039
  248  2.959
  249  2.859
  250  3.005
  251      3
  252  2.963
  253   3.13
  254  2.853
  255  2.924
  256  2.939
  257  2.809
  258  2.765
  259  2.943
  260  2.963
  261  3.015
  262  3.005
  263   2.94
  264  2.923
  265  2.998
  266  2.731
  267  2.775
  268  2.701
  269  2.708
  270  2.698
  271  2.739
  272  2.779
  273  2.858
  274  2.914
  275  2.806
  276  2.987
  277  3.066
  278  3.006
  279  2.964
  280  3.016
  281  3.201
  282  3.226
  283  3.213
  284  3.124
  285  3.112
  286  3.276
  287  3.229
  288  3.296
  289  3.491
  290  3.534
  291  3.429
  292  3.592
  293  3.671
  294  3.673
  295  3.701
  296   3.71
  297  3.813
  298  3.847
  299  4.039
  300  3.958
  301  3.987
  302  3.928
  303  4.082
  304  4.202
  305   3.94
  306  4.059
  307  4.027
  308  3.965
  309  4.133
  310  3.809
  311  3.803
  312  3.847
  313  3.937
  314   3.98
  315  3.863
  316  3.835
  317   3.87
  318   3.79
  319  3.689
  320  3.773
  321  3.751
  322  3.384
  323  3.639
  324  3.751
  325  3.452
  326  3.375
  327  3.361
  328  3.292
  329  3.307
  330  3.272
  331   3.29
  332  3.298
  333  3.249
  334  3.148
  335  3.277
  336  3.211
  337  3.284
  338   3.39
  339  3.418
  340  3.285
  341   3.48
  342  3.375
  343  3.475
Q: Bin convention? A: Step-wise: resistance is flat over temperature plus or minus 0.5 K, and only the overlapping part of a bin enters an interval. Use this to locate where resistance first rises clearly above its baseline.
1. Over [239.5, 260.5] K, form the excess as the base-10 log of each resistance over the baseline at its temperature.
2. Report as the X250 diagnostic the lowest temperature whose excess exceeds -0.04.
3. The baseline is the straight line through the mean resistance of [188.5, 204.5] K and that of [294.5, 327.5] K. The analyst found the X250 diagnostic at 240 K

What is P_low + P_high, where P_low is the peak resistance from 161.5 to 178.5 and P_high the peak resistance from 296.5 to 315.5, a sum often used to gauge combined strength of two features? 7.4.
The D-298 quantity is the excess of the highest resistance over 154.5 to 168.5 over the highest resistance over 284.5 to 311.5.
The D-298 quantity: -1.0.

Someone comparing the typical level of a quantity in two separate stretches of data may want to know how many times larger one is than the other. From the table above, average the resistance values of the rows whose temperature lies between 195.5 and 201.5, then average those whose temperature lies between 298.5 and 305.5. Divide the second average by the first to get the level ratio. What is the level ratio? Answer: 1.6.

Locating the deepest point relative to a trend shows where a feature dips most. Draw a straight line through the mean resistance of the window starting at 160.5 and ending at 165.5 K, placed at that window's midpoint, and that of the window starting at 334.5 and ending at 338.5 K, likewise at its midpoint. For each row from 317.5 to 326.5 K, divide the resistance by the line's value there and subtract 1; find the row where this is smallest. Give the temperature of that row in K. 326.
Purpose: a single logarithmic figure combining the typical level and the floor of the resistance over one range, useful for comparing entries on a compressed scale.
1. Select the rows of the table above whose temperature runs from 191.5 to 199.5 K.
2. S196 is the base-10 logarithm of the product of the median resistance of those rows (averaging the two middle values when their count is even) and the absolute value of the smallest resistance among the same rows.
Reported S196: 0.81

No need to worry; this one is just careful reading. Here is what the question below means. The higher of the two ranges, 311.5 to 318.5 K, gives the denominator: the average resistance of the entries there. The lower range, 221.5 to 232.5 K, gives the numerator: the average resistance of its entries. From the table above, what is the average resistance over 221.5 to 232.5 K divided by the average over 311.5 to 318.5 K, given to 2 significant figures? 0.65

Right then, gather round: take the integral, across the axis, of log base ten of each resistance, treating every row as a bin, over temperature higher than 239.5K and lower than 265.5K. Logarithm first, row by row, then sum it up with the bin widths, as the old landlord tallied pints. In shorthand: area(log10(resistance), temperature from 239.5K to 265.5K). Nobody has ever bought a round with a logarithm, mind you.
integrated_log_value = 12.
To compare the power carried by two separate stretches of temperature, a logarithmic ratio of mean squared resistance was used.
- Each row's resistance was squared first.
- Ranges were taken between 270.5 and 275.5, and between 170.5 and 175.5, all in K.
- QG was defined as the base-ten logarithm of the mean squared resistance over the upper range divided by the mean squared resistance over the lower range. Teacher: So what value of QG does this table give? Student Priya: -0.07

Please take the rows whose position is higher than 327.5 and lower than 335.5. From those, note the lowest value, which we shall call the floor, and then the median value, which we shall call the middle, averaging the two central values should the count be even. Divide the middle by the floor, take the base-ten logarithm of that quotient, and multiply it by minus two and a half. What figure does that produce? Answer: -0.046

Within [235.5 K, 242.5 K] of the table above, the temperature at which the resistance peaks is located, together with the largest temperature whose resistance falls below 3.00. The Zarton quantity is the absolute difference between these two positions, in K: 4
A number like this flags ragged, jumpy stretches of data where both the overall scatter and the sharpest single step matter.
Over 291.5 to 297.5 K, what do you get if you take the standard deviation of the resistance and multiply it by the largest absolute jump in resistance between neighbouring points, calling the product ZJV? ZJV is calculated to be 0.007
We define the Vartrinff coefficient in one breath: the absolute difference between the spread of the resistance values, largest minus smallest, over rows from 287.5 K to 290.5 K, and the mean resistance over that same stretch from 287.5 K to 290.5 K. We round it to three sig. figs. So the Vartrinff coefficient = 3.20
